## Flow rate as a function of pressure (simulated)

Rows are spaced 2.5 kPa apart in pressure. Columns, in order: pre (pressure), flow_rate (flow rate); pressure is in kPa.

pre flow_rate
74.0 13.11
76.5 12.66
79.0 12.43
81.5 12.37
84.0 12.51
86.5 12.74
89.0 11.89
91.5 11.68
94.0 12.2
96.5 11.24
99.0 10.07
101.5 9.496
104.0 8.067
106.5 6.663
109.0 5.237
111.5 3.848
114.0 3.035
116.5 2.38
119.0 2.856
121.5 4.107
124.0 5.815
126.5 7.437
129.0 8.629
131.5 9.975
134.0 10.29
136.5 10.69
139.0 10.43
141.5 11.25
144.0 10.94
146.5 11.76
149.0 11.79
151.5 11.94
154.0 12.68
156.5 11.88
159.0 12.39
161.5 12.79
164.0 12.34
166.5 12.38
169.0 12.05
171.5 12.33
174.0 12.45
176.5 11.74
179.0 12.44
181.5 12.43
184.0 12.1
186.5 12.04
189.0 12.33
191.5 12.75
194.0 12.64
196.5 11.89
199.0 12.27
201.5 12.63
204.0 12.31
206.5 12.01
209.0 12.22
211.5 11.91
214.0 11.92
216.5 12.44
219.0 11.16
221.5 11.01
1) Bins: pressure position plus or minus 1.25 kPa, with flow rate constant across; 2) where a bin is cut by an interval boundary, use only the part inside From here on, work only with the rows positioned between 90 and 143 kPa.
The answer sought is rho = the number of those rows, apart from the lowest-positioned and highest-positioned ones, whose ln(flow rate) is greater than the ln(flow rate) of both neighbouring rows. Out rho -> 2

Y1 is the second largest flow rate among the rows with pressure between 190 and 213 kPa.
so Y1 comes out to 12.64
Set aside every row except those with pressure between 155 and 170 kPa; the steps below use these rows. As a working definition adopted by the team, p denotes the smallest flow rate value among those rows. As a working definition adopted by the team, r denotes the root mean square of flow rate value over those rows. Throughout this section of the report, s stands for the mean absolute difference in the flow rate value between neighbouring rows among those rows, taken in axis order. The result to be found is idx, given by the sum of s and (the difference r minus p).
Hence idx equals 0.77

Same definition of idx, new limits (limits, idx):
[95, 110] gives 4.67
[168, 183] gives 0.87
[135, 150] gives 1.17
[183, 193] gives 0.52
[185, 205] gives 0.85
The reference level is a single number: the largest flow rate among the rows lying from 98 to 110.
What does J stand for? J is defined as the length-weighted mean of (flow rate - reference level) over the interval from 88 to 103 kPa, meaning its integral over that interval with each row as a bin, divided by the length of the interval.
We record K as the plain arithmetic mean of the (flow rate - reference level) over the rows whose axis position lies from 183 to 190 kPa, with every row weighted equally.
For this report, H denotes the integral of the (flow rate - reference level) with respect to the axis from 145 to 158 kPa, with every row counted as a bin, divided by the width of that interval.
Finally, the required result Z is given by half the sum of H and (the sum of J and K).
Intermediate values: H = 1.9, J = 0.96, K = 2.1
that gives 2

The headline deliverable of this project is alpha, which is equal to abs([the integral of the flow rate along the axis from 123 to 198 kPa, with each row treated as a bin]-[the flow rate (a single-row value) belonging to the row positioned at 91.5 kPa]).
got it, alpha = 846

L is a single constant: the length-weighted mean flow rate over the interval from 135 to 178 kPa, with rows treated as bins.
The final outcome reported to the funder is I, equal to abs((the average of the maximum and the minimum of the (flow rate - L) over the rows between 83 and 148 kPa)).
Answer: 4.3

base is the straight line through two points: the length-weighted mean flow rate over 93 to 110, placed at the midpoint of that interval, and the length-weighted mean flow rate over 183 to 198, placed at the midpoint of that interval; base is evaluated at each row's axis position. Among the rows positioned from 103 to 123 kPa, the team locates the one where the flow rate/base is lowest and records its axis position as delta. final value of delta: 116.5 kPa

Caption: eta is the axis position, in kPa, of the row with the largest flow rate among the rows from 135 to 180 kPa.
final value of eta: 161.5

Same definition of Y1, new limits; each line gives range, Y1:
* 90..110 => 11.68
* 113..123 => 3.035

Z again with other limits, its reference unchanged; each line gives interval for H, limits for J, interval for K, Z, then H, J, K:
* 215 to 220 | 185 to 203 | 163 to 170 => 3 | 1.8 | 2.29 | 2.2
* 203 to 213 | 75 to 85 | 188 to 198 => 3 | 2.0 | 2.44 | 2.3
